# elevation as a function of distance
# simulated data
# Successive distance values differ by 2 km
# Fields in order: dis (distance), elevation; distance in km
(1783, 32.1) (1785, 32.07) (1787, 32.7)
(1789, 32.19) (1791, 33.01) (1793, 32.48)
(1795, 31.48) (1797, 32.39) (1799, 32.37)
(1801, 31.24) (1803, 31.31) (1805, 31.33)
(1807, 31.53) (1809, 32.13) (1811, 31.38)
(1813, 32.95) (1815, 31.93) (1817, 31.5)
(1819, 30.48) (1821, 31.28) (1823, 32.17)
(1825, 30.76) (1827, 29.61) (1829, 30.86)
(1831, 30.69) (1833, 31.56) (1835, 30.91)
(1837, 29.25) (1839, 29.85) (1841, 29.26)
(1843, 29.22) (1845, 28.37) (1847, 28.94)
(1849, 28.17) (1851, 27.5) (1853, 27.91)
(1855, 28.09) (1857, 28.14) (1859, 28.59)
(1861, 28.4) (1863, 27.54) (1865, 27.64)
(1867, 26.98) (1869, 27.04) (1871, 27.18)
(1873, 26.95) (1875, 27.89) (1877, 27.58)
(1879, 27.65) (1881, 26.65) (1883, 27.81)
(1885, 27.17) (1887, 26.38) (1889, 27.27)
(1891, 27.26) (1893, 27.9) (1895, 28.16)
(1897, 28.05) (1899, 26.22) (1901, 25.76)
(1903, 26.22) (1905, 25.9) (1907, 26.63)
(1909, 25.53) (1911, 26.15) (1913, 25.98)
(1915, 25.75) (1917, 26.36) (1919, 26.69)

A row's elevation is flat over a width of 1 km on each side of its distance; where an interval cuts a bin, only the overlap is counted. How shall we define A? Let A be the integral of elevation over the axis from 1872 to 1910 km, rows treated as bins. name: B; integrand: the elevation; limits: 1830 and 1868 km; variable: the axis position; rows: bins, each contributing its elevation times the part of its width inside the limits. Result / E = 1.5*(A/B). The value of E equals 1.4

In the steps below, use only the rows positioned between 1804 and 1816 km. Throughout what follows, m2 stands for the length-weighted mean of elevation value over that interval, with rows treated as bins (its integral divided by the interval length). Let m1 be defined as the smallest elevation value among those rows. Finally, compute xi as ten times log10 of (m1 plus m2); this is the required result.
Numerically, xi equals 18.0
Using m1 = 31.33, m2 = 31.9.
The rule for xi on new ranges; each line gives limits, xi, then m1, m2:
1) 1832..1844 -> 17.7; 29.22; 30.0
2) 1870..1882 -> 17.3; 26.65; 27.3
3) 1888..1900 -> 17.3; 26.22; 27.5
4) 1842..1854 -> 17.5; 27.5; 28.4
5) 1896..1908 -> 17.2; 25.76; 26.5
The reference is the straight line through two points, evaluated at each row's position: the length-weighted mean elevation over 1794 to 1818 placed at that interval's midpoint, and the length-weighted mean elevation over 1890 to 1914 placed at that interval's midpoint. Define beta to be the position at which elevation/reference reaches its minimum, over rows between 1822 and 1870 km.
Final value 1851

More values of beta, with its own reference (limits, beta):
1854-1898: 1867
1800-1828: 1827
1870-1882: 1873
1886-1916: 1887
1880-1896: 1881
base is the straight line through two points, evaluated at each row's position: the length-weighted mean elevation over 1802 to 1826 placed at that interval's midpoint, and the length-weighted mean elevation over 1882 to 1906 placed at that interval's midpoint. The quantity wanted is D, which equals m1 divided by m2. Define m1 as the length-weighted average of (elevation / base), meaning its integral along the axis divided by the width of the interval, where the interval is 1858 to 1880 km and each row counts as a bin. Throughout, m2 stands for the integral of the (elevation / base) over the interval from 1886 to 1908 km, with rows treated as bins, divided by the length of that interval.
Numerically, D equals 0.97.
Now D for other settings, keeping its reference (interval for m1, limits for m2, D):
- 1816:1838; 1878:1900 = 1.00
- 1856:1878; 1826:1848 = 0.98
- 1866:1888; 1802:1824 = 0.97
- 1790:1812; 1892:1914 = 0.98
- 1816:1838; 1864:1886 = 1.03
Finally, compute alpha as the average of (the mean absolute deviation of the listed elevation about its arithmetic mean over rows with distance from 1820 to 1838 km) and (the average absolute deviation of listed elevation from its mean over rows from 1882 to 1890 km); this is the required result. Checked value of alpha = 0.51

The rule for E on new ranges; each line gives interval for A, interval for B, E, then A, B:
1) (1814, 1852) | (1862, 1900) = 1.7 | 1145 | 1039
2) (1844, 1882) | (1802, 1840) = 1.3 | 1054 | 1183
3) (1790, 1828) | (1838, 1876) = 1.7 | 1203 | 1067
